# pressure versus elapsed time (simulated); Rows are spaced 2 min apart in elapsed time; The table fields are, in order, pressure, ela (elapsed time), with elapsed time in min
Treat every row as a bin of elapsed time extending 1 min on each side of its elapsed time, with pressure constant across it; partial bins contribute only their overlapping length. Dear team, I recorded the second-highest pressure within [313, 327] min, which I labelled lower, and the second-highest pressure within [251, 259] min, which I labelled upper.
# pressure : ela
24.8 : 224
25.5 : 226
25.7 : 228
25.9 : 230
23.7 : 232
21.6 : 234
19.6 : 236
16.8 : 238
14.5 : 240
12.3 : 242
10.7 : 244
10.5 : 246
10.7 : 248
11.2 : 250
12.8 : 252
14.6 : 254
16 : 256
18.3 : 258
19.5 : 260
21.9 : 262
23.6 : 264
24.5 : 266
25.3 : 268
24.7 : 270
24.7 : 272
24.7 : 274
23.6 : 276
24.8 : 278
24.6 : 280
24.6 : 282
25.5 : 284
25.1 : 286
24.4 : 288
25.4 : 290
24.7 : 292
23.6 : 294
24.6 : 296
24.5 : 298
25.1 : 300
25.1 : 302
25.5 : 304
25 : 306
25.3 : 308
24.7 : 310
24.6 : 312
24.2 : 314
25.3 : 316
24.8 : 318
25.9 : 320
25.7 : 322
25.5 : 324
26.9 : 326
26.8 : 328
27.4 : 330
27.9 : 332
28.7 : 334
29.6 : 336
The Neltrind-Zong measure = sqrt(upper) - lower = -21.9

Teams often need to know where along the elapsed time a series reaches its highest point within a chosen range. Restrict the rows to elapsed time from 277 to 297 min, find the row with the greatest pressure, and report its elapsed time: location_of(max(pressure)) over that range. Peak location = 284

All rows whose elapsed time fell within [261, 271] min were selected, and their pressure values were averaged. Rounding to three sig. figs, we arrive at 24.0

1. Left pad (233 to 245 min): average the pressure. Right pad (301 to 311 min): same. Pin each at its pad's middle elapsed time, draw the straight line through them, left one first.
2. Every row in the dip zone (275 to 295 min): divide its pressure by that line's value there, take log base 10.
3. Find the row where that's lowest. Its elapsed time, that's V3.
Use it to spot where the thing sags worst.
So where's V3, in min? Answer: 294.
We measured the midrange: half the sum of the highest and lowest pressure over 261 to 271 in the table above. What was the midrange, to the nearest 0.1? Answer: 23.6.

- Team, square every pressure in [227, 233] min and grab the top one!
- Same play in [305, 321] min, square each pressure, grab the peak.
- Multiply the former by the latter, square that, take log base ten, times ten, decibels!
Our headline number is 113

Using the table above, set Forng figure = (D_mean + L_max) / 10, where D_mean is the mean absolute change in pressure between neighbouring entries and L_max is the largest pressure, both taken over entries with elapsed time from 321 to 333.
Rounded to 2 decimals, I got 2.85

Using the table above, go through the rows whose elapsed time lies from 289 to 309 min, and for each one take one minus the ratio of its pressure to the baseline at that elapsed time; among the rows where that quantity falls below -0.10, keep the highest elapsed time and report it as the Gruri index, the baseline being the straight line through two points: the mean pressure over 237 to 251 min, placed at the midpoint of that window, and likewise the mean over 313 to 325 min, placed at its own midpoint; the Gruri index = 304 min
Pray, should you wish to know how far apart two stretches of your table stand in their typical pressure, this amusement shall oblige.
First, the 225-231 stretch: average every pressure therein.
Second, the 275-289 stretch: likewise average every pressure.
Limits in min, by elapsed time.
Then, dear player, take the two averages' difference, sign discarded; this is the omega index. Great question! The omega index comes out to 1.0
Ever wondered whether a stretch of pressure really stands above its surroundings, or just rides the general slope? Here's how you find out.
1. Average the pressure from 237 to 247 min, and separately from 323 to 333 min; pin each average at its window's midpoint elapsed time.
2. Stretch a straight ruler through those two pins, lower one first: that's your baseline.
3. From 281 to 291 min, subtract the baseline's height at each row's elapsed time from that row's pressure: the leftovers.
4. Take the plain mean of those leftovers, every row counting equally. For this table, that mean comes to 5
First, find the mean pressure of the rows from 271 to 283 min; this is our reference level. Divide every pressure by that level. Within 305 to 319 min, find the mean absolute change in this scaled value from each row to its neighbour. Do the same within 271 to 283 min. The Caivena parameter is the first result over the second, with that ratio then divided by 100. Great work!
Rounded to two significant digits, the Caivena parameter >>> 0.010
